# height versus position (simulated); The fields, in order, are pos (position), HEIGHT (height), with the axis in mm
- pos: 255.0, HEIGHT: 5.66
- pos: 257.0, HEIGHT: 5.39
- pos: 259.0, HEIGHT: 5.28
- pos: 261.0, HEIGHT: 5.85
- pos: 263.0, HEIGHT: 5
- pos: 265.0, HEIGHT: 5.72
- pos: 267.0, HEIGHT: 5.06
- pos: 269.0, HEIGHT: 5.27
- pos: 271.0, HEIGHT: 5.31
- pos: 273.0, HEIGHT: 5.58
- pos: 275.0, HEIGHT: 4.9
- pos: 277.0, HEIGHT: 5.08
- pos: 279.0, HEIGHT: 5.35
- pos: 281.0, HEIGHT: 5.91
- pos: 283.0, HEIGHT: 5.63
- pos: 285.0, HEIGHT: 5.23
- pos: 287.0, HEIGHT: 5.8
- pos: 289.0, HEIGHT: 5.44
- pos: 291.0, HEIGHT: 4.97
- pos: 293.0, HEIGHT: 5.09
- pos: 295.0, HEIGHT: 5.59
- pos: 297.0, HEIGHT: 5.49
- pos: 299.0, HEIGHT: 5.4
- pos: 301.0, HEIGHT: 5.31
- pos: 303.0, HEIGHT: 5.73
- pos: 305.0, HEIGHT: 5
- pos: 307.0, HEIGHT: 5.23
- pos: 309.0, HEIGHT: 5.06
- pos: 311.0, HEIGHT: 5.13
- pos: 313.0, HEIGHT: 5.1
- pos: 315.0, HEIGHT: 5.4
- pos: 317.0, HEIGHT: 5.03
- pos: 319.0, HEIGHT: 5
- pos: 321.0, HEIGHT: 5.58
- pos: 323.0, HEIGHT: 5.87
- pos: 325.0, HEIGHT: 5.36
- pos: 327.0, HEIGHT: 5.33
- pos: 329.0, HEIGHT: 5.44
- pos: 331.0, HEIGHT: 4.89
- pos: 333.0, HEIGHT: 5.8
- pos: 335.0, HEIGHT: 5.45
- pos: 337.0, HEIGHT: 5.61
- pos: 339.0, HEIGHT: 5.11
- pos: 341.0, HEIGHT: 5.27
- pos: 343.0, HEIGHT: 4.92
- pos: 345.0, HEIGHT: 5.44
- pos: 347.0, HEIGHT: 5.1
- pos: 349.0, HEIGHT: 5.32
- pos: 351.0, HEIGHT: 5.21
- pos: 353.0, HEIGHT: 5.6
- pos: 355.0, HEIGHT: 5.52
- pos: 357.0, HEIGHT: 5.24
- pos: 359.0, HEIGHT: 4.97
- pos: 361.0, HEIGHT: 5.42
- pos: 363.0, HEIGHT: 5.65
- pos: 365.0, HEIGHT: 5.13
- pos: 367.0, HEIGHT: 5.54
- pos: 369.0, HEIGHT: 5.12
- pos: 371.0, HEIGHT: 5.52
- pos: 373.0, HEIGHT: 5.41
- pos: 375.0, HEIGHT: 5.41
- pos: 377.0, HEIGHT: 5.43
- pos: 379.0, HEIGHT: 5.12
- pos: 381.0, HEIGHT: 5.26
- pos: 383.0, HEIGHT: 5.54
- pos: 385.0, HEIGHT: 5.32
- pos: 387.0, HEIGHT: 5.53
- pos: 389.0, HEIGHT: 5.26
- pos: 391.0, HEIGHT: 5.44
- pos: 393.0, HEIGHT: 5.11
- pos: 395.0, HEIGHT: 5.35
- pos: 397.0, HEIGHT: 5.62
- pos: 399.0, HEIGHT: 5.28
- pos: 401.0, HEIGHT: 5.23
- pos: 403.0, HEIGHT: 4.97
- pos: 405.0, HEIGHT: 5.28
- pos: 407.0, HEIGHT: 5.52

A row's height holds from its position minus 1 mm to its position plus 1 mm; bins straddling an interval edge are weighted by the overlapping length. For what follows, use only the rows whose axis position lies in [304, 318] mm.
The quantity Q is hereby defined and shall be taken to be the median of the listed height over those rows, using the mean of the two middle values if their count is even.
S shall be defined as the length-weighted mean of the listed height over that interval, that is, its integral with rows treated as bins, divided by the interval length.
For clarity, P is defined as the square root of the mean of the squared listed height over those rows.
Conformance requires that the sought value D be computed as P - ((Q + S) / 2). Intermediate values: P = 5.14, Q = 5.10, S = 5.14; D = 0.02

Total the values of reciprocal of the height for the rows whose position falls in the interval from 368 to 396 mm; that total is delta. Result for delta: 2.62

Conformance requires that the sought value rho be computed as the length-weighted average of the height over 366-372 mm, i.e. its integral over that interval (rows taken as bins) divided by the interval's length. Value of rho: 5.39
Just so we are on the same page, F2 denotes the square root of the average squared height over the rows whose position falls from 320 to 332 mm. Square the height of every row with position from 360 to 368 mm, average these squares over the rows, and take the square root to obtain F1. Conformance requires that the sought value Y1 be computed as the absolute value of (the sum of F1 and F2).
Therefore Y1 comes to 10.86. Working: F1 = 5.44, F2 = 5.42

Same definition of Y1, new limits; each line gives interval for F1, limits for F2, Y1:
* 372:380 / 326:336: 10.73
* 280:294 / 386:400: 10.82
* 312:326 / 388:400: 10.69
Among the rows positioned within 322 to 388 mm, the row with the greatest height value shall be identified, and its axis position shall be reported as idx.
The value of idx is 323.0 mm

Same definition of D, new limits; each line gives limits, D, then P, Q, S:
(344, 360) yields 0.01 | 5.30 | 5.28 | 5.30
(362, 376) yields 0.00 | 5.40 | 5.41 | 5.40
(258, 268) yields 0.06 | 5.39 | 5.28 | 5.38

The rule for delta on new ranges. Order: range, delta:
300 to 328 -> 2.65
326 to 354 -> 2.64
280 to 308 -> 2.59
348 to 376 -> 2.61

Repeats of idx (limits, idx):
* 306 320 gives 315.0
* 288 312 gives 303.0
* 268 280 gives 273.0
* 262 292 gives 281.0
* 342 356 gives 353.0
